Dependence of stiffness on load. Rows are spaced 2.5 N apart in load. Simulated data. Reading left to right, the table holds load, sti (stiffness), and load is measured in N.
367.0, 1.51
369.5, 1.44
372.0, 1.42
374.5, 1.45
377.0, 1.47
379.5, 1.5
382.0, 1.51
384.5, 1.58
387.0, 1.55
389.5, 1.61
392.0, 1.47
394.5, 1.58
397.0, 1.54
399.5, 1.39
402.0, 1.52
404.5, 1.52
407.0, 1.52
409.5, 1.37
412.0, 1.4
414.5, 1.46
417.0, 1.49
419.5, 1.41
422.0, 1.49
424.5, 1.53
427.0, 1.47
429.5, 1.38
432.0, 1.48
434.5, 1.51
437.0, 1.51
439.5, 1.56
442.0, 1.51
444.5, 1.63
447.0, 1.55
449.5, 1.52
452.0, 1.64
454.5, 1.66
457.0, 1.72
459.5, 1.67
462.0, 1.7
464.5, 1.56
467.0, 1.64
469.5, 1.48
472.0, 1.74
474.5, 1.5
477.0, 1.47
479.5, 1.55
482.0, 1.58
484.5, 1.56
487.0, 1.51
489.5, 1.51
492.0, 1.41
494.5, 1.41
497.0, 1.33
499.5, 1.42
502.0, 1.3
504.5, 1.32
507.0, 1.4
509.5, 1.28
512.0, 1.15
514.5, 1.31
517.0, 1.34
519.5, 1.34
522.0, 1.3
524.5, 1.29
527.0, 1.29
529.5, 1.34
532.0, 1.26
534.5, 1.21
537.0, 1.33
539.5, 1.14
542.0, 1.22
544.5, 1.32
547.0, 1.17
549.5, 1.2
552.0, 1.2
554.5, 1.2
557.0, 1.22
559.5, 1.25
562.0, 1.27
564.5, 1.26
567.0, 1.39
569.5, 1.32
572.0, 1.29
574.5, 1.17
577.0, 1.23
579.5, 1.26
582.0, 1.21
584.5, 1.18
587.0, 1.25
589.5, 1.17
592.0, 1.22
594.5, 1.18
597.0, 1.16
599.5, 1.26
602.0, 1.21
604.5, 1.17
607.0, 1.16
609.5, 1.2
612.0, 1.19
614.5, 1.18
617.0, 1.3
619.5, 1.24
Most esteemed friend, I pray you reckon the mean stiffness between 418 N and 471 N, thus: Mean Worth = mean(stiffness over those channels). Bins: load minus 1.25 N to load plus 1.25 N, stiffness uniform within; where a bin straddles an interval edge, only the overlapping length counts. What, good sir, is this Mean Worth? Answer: 1.55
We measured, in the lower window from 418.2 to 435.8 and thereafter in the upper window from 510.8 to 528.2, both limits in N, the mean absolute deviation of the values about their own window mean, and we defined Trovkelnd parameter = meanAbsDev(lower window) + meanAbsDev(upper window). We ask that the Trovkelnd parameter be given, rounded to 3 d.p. 0.081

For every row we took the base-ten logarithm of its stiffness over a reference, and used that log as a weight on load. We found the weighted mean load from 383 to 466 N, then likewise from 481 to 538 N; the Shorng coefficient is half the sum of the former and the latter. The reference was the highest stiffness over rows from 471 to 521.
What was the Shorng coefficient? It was 466.6 N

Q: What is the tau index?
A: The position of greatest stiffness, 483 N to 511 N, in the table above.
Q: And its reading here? 484.5 N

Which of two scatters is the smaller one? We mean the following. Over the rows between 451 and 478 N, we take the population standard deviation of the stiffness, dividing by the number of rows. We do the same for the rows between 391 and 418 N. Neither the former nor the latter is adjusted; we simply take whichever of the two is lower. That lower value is 0.064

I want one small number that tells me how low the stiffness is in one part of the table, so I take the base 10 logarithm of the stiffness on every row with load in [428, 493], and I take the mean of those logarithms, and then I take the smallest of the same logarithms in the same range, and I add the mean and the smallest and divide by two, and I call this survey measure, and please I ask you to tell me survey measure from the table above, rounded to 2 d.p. 0.17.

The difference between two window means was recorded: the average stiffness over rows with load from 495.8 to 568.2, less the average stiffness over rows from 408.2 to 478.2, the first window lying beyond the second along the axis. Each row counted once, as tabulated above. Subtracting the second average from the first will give -0.260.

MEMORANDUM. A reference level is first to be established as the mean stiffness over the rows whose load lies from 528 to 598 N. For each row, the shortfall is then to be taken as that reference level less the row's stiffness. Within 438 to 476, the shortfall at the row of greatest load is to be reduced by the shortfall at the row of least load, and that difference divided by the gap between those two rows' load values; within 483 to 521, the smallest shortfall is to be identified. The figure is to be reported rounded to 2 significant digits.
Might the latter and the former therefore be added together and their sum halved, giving -0.16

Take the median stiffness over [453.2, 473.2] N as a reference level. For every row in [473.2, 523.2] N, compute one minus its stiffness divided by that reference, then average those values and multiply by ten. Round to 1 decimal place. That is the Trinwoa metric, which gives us 1.6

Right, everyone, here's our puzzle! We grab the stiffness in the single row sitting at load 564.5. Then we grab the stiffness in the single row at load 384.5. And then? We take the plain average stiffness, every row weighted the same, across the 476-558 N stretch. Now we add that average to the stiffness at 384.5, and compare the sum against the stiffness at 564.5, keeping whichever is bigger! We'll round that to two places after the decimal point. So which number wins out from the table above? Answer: 2.91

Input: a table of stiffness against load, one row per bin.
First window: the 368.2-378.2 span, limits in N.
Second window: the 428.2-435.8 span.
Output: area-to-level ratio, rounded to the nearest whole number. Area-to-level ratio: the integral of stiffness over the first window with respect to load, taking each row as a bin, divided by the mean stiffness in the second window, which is 10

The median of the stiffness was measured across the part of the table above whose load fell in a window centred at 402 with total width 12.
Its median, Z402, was 1.52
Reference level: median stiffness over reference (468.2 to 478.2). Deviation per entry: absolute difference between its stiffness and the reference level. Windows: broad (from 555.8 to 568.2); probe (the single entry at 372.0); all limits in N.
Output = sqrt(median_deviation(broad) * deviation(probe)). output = 0.13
